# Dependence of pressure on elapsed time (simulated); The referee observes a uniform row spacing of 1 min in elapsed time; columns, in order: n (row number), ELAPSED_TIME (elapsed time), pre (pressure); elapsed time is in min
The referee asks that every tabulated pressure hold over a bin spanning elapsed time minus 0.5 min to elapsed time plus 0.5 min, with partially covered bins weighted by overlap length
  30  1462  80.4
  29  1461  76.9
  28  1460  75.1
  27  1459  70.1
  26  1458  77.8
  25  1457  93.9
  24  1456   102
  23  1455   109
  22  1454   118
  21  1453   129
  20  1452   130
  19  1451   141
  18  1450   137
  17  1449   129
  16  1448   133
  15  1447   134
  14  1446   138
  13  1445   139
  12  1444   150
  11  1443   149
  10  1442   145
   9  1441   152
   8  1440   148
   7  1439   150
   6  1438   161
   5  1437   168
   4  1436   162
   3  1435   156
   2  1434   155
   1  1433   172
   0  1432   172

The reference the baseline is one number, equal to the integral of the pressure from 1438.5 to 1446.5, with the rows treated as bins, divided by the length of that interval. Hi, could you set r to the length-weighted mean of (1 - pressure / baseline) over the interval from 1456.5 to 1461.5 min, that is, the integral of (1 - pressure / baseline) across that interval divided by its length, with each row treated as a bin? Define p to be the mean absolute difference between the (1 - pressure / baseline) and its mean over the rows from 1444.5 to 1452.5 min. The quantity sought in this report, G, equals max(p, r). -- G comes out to 0.46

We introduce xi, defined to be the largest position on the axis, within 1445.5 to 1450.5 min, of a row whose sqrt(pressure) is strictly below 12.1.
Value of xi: 1450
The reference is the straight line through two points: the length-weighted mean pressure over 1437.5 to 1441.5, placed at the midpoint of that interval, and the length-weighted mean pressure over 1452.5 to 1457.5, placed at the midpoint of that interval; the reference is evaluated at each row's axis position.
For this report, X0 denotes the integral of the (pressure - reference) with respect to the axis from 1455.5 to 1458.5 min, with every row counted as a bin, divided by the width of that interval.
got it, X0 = -14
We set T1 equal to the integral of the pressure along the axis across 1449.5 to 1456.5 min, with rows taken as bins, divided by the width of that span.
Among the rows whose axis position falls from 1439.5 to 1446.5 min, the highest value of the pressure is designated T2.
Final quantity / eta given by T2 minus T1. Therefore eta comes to 28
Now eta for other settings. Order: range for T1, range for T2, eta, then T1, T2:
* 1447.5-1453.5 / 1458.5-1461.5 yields -56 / 133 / 76.9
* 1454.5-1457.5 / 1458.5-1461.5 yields -25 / 102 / 76.9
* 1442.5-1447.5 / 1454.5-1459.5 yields -33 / 142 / 109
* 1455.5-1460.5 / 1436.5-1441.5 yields 84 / 84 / 168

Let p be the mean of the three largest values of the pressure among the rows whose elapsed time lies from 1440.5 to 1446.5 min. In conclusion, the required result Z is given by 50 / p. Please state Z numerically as 0.333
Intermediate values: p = 150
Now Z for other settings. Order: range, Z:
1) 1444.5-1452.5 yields 0.359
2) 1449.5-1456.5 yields 0.368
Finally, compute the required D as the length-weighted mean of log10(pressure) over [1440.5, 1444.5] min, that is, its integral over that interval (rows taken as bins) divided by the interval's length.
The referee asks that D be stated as 2.17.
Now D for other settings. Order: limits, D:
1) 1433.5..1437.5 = 2.20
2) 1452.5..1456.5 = 2.06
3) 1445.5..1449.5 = 2.13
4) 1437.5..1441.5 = 2.18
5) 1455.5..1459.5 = 1.93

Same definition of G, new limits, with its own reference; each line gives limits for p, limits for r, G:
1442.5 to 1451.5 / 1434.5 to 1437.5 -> 0.04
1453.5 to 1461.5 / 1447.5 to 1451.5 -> 0.11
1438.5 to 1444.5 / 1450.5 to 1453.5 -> 0.09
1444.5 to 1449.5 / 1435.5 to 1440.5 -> 0.02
